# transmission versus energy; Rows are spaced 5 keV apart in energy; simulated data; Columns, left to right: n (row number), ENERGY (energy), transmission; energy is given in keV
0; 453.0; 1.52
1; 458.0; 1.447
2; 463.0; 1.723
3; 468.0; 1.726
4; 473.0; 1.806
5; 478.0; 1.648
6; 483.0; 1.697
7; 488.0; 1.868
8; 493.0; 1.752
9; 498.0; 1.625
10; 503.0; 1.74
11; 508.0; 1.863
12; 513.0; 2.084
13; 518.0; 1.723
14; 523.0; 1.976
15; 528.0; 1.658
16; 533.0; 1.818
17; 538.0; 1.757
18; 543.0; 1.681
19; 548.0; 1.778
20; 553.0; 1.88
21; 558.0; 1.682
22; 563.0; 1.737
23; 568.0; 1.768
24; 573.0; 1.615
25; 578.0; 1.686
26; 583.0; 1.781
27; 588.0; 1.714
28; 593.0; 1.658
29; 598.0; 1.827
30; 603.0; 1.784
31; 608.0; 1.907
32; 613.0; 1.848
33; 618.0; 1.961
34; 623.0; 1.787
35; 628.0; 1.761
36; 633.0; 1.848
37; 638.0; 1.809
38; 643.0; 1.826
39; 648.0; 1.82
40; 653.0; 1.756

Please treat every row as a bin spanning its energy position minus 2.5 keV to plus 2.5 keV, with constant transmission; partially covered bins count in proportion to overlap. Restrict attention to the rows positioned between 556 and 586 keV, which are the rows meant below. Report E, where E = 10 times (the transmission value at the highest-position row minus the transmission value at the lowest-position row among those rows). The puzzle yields 1.0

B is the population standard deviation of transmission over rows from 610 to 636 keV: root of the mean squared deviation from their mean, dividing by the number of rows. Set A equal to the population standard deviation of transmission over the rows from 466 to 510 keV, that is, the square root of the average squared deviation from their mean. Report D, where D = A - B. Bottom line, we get 0.01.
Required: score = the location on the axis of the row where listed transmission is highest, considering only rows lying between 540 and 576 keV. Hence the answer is 553.0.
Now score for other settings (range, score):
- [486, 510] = 488.0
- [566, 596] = 583.0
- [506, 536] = 513.0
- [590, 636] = 618.0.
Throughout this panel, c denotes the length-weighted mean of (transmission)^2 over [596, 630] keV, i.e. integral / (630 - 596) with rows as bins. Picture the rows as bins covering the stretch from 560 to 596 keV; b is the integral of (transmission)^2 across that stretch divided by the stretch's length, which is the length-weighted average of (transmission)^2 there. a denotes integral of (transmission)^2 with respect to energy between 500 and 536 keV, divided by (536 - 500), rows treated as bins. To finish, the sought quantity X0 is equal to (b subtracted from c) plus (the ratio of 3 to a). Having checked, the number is 1.35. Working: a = 3.38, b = 2.93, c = 3.39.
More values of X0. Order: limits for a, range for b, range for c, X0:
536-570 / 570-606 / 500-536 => 1.37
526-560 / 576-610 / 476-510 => 0.90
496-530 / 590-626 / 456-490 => 0.49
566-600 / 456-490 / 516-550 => 1.24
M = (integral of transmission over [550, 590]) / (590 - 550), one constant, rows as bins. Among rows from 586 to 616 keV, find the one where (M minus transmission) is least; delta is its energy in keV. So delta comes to 608.0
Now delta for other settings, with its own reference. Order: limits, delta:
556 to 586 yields 583.0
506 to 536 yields 513.0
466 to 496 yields 488.0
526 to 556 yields 553.0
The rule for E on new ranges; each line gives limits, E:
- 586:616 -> 1.3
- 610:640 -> -0.4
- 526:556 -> 2.2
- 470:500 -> -1.8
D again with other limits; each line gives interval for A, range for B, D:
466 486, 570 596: 0.00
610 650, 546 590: -0.02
